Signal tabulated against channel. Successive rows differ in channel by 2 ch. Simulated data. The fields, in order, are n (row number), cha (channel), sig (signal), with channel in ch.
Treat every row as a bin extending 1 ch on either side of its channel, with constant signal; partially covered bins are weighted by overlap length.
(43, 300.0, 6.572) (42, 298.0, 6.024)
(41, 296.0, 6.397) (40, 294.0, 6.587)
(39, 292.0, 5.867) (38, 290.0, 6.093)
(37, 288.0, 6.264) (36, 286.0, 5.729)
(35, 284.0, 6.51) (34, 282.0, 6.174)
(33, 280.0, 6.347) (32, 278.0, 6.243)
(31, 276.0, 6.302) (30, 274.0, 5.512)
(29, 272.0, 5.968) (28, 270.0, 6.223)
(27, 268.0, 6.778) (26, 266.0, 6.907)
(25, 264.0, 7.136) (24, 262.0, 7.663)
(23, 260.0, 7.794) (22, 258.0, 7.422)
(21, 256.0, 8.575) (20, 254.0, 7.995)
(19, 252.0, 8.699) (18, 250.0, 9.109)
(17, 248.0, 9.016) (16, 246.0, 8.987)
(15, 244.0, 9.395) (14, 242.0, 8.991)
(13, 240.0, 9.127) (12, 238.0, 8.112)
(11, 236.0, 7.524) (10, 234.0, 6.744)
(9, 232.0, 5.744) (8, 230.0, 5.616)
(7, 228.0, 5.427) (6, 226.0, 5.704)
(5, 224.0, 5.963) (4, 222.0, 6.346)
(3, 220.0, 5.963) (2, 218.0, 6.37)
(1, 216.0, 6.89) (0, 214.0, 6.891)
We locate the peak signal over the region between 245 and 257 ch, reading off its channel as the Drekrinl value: 250.0 ch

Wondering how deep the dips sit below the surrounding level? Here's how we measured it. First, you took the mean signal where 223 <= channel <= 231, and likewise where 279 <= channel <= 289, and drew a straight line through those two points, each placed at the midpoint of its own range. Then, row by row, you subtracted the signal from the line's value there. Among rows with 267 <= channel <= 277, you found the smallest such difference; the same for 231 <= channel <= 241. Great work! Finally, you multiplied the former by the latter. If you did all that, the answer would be 2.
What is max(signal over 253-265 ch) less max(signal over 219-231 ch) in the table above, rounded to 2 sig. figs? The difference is 2.2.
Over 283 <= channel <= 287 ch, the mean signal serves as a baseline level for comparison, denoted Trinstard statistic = 6.1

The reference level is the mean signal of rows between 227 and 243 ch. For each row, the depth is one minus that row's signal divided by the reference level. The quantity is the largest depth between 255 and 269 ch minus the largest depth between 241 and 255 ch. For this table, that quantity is 0.17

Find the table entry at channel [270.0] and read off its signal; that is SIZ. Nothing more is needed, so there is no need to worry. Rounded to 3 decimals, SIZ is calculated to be 6.223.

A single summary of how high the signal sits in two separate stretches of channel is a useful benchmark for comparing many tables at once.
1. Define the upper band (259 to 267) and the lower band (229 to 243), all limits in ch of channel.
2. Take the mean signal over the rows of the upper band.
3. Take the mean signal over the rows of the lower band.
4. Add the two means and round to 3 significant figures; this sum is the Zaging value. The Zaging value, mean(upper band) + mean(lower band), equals 14.8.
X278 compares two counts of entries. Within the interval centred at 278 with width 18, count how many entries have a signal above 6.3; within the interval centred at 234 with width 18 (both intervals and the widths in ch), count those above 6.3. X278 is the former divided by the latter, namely 0.60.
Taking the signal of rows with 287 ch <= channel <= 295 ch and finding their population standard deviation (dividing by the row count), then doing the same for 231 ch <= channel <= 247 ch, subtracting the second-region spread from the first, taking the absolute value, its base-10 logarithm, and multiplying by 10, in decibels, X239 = 0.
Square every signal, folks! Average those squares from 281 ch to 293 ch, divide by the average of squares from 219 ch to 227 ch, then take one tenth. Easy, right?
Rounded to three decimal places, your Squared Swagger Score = 0.104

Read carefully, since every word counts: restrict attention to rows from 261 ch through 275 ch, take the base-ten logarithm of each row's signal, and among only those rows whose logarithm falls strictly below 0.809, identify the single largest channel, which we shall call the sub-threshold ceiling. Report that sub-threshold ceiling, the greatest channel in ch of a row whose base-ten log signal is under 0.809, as 274.0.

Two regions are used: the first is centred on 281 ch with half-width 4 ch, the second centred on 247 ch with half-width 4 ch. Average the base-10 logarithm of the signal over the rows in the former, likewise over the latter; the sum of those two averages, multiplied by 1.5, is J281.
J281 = 2.64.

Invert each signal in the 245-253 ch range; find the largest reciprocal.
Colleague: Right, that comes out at 0.115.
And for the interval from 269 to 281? 0.181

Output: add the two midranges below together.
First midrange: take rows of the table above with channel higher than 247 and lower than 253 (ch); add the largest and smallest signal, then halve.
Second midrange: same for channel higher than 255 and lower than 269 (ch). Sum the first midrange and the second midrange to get 16.6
